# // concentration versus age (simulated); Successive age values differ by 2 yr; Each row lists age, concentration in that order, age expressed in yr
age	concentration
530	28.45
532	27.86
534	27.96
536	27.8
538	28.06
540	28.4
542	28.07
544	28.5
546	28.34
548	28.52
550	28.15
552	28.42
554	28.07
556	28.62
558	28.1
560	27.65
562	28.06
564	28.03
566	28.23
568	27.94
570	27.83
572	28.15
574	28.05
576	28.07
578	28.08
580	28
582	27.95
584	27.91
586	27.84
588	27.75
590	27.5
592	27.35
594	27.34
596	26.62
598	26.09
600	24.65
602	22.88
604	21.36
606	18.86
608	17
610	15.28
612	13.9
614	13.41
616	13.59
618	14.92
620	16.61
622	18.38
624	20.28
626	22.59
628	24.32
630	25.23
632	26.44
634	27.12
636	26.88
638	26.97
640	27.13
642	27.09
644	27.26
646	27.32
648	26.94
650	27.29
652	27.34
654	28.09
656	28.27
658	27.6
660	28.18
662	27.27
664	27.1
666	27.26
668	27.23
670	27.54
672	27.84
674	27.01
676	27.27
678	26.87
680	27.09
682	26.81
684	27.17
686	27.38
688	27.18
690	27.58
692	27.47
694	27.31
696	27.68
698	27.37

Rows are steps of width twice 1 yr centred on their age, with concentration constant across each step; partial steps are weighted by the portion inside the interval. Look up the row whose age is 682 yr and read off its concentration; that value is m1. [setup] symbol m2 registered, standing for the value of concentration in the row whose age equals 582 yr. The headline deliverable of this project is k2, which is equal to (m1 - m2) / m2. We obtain -0.04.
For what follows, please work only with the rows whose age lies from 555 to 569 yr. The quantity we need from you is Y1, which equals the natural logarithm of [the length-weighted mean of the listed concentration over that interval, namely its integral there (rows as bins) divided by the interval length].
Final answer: 3.34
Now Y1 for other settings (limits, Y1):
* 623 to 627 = 3.07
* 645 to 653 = 3.30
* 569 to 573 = 3.33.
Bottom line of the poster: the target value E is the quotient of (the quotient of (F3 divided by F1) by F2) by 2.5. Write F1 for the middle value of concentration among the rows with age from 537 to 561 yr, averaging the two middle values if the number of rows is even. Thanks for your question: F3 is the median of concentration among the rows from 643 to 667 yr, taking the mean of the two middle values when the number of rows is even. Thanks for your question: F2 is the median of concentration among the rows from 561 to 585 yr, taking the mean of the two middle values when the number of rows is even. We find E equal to 0.014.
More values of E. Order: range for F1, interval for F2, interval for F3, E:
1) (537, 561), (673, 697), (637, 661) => 0.014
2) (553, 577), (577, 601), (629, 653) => 0.014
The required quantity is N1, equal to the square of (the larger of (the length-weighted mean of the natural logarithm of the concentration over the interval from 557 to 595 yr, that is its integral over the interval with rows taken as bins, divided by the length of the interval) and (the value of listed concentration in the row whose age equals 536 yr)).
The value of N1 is 773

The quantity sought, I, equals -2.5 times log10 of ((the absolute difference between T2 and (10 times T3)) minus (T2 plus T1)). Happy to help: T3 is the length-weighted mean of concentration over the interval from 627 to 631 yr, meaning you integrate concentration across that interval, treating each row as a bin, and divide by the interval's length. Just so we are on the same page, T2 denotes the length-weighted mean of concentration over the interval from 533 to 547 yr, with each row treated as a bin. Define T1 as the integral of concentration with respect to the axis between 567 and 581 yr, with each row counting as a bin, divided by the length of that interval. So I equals -5.533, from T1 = 28.0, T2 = 28.2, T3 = 24.8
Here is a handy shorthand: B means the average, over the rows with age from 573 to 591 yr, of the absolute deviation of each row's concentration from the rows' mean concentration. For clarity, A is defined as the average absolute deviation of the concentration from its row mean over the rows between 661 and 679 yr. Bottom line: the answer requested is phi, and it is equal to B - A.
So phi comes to 0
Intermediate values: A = 0.2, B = 0.1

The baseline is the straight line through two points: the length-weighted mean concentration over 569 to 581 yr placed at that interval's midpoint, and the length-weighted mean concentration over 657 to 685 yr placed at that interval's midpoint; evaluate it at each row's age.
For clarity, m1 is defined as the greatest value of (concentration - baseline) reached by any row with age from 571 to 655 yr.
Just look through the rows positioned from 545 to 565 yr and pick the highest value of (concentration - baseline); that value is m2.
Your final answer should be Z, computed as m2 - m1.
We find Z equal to -0.2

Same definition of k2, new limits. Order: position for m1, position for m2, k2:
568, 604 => 0.31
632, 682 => -0.01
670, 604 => 0.29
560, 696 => 0.00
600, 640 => -0.09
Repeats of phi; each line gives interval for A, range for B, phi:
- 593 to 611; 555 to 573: -3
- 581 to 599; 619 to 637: 3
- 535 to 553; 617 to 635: 4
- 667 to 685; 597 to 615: 4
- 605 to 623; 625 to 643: 0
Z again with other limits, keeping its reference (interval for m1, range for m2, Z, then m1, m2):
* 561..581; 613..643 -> -0.5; 0.1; -0.4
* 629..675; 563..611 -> -0.7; 0.9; 0.1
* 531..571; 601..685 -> 0.4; 0.4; 0.9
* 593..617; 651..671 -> 1.4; -0.5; 0.9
